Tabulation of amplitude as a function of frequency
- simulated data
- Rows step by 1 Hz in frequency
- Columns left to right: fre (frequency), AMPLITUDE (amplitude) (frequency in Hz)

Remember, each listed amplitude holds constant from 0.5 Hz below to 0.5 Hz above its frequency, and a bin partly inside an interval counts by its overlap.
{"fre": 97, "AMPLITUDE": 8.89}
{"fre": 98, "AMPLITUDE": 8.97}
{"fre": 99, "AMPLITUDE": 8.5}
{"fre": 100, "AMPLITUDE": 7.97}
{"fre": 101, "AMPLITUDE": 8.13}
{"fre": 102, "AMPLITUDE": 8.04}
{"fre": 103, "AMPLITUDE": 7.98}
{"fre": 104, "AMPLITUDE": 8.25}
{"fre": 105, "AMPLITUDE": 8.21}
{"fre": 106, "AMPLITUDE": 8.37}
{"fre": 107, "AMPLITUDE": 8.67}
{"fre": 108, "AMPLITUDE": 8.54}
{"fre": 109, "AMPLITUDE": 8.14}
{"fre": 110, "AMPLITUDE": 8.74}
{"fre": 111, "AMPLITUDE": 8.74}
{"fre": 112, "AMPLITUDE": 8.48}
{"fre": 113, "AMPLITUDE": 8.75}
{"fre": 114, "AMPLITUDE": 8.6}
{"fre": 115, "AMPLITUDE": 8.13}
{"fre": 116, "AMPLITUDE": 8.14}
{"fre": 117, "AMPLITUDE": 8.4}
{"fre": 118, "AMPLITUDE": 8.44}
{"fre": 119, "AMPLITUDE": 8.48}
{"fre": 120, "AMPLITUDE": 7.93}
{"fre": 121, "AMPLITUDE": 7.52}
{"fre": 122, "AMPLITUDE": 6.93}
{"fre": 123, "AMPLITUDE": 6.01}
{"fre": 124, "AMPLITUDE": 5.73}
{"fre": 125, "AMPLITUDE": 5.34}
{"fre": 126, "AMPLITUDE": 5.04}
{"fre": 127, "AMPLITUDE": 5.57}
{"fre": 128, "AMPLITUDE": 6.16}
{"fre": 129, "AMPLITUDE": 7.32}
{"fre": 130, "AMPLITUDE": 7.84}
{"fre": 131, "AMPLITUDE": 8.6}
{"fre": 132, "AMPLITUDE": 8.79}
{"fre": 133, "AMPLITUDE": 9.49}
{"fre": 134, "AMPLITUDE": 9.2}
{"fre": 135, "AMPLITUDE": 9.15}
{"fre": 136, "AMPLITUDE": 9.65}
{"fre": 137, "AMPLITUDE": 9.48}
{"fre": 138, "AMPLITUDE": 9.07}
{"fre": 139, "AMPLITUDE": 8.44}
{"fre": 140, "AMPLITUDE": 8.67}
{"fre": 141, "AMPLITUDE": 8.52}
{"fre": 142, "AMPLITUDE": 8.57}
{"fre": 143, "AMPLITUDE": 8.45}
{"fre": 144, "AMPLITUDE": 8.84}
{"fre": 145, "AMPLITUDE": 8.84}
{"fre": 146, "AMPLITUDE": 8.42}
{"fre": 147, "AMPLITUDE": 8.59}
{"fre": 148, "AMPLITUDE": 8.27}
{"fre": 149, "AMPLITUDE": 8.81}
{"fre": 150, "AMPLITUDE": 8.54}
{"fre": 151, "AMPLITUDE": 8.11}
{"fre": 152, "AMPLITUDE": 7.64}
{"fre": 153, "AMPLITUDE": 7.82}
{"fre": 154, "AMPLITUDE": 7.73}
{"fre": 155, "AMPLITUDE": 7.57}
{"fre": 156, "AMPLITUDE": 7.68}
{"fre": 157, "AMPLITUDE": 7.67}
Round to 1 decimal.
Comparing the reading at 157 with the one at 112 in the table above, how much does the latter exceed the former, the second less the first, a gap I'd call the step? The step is 0.8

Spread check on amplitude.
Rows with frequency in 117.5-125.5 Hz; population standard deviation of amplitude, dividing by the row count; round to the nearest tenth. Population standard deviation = 1.2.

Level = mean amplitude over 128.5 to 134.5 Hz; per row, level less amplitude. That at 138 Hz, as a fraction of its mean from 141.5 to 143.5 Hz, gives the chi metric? -17.7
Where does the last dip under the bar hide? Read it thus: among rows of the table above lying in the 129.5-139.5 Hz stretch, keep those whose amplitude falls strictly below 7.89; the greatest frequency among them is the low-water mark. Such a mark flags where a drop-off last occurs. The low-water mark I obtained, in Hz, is 130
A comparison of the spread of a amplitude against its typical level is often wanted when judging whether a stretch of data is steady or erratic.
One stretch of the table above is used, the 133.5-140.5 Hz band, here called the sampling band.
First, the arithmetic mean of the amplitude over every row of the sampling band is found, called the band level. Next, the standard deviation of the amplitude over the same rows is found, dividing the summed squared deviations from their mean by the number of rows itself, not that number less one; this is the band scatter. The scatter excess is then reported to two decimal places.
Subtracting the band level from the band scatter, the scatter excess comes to -8.70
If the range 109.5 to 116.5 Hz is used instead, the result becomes -8.26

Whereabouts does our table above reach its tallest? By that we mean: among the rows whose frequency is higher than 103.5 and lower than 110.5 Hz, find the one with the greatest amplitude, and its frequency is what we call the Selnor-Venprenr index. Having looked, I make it 110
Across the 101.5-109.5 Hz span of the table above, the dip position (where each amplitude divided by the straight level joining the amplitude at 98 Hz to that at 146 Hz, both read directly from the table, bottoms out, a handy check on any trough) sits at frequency 103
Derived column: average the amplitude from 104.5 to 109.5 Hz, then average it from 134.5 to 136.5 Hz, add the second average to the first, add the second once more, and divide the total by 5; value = 5.44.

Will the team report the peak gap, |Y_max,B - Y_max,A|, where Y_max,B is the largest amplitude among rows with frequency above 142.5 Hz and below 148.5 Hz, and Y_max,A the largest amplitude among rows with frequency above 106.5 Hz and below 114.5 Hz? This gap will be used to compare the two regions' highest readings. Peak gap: 0.1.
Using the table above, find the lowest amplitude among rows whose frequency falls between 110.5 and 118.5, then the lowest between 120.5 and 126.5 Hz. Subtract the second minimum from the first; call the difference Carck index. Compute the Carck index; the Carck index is 3.1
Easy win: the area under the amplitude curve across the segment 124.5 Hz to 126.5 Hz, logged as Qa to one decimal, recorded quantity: 10.4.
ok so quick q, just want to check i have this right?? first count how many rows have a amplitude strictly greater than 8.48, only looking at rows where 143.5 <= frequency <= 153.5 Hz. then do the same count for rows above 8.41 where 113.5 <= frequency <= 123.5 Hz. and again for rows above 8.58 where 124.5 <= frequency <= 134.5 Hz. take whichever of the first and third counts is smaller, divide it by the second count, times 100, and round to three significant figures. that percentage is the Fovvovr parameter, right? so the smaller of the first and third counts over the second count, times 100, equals 133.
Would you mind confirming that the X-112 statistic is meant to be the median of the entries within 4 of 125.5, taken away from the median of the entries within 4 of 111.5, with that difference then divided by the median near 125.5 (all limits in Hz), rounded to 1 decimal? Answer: 0.5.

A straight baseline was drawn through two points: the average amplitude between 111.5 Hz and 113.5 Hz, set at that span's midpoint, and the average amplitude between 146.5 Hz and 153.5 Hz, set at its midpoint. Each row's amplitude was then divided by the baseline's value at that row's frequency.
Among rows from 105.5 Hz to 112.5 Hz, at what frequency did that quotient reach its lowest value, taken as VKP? 109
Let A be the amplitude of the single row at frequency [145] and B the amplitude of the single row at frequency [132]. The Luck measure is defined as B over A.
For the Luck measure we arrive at 0.99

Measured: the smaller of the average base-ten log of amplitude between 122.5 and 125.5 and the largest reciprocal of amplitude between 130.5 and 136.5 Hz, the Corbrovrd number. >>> 0.116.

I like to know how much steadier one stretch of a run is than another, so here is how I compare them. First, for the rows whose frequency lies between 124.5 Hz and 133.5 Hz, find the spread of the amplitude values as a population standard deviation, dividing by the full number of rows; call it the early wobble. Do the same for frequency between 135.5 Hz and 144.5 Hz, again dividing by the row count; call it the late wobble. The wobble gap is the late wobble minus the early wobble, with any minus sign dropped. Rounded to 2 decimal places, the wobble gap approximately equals 1.14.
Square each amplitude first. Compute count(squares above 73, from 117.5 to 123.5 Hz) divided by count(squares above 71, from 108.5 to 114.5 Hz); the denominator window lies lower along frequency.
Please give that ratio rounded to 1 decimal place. 0.0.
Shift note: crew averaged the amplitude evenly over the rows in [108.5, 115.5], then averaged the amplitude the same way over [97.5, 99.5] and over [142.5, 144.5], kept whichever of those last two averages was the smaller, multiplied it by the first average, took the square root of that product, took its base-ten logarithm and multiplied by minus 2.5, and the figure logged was -2.333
